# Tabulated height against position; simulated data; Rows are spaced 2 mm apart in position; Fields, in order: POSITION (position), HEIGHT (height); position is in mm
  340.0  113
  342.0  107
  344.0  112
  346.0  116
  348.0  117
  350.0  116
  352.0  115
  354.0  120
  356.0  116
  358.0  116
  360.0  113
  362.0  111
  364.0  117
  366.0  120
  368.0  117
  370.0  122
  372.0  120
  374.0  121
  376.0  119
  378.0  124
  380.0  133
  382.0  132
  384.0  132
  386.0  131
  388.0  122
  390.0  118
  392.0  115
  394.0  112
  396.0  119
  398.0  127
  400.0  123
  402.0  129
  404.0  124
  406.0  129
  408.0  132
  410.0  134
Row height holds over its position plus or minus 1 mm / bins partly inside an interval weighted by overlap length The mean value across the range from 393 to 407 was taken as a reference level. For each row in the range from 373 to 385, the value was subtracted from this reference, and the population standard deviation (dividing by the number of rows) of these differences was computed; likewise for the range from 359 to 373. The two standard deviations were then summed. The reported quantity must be 9.4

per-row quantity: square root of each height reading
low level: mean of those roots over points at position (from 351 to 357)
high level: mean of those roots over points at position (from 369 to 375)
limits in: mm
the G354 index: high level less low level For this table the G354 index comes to 0.18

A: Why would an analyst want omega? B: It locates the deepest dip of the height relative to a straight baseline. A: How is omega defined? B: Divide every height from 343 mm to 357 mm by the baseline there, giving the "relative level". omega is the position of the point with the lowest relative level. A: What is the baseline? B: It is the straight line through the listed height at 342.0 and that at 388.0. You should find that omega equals 356.0 mm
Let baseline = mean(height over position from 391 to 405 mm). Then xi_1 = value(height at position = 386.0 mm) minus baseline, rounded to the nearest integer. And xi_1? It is 10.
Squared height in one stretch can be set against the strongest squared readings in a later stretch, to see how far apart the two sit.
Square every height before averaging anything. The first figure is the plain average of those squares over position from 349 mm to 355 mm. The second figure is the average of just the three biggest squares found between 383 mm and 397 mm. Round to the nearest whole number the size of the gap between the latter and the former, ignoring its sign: 2796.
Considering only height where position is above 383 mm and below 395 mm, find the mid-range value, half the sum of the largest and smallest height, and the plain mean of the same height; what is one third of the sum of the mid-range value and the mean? 81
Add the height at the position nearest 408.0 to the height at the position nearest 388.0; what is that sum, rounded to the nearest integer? 254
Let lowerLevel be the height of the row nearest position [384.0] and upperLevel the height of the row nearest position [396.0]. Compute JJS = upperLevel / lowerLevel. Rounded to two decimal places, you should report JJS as 0.90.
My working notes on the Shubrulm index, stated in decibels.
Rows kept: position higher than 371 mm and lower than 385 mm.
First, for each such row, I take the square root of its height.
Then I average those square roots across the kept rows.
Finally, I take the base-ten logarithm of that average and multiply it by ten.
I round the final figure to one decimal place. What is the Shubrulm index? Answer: 10.5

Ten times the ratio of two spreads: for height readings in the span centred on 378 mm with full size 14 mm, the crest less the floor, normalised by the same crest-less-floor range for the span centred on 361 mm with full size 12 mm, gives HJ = 16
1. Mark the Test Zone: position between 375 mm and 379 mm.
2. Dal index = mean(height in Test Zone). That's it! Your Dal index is 121.5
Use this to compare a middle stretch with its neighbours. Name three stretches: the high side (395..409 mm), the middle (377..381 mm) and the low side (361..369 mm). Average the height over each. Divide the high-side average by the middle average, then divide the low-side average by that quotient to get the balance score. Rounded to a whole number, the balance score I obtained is 118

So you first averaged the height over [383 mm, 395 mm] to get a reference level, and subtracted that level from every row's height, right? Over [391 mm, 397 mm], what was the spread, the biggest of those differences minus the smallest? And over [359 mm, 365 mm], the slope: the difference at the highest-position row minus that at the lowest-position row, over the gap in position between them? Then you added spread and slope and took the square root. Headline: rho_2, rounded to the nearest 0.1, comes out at 2.8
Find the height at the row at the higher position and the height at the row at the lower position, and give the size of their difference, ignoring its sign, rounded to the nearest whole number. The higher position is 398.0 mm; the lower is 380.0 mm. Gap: 6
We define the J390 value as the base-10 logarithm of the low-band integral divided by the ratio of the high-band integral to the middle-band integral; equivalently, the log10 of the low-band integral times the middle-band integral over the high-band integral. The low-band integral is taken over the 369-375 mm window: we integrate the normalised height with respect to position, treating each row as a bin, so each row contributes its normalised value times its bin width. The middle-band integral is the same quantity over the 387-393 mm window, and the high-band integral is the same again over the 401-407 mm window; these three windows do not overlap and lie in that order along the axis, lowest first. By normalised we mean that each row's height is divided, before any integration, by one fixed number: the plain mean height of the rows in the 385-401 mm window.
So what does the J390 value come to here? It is 0.747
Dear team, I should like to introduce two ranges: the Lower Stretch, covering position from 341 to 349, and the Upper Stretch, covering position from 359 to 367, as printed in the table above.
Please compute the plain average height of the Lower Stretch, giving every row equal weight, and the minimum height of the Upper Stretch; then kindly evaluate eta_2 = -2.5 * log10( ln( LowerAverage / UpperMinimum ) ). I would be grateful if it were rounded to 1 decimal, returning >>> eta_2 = 4.4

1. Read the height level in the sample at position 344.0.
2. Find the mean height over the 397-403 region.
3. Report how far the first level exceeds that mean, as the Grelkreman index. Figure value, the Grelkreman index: -14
